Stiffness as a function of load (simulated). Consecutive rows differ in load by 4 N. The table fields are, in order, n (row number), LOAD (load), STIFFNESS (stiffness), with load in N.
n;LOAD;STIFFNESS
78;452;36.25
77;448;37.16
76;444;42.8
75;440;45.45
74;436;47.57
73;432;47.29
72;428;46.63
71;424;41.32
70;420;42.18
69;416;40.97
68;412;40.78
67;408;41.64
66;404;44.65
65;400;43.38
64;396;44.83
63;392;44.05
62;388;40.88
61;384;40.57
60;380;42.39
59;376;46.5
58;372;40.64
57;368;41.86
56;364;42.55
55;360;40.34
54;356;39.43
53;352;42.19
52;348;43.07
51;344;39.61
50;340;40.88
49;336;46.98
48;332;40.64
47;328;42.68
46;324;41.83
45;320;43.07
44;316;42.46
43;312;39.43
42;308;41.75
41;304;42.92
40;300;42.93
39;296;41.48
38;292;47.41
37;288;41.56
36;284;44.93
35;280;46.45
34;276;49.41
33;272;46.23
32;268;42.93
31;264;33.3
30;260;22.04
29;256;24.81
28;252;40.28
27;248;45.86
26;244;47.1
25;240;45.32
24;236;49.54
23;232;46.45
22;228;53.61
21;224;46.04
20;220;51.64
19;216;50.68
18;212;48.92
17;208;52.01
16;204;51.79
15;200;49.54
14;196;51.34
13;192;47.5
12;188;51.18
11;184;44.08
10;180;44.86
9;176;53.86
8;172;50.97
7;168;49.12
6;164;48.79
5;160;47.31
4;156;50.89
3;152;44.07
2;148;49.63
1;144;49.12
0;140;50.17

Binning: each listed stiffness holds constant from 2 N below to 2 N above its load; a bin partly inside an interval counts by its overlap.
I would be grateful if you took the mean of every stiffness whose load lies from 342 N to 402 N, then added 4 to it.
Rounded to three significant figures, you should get 46.2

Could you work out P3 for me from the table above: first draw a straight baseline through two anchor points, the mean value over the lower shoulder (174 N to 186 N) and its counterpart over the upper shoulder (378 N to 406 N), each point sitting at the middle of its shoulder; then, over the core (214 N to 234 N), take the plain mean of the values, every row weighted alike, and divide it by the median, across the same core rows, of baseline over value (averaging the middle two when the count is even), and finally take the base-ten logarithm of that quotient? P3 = 1.73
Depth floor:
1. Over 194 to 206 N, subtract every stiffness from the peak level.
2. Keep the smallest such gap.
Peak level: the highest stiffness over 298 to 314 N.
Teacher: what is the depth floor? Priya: -9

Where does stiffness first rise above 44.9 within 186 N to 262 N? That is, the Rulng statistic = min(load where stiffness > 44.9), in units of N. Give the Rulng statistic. 188 N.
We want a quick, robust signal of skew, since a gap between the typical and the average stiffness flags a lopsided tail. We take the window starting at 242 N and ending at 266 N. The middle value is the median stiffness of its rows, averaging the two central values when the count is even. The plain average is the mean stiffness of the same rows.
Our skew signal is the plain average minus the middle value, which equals -1.2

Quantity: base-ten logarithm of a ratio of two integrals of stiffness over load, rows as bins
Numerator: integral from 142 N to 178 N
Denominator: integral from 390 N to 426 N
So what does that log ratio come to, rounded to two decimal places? 0.06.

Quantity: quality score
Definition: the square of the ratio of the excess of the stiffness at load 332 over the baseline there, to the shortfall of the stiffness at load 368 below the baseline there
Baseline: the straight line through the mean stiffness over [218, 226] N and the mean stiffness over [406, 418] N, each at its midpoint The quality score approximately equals 13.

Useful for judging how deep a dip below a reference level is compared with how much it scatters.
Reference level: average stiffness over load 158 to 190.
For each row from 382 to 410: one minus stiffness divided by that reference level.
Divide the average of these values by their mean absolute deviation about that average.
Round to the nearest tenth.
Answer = 3.8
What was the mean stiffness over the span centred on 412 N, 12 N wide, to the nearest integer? 41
